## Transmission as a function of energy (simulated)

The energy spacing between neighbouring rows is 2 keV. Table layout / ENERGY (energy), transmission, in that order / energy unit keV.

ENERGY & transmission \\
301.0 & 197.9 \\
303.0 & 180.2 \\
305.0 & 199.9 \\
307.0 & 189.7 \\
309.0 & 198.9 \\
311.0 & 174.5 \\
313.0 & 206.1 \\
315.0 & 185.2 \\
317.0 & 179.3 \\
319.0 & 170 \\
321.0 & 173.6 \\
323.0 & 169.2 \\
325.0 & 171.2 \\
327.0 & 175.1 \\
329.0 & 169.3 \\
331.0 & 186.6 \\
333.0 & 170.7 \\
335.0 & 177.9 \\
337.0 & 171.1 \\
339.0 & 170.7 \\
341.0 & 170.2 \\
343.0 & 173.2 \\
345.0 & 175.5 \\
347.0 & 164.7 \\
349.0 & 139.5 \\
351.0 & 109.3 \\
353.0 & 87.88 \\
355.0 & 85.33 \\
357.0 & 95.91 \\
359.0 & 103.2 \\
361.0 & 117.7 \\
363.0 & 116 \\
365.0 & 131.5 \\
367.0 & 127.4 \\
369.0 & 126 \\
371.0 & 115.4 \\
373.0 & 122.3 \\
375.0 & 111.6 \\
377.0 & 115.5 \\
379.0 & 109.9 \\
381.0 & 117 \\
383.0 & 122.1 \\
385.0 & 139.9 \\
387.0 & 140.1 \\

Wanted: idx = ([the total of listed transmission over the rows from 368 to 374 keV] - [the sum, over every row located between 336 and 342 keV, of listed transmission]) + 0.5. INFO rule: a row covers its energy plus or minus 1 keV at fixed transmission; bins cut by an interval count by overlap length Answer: -148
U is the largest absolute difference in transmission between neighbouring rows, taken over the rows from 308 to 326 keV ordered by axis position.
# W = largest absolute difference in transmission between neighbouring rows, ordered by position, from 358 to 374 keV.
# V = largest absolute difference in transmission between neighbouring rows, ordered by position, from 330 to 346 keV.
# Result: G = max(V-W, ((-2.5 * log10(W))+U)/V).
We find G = 1.8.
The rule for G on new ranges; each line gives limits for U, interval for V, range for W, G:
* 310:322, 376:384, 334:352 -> 3.9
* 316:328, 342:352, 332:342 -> 23.0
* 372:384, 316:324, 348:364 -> 0.8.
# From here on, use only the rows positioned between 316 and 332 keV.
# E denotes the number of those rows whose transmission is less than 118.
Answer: 0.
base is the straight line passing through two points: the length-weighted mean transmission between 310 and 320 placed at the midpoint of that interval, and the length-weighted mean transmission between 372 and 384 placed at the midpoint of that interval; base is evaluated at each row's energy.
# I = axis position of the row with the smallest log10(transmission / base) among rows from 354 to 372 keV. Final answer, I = 355.0 keV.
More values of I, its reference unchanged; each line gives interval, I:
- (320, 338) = 323.0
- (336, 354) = 353.0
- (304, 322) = 311.0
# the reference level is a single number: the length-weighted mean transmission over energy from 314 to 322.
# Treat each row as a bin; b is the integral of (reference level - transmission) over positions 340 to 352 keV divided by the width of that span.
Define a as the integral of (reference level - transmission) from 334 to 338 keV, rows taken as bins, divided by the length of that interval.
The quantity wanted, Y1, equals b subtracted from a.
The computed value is -19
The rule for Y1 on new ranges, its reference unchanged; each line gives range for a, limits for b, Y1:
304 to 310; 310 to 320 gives -13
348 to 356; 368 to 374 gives 16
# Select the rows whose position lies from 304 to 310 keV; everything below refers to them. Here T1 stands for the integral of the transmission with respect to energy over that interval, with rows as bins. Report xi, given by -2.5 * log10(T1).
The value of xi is -7.68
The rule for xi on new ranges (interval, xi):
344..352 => -7.68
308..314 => -7.66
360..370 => -7.73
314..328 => -8.47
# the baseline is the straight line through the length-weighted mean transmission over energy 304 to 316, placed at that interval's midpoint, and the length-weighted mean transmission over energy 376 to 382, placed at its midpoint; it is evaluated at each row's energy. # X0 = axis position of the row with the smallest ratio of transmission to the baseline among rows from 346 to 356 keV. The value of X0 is 355.0 keV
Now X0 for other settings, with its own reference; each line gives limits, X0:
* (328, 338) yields 329.0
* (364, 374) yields 371.0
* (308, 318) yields 311.0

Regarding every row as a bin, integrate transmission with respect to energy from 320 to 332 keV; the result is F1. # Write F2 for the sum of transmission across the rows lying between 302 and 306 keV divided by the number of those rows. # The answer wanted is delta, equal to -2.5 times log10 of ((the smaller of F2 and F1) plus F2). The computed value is -6.45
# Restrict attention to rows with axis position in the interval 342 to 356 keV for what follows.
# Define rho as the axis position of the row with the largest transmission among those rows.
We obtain 345.0 keV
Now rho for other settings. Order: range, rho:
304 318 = 313.0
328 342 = 331.0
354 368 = 365.0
